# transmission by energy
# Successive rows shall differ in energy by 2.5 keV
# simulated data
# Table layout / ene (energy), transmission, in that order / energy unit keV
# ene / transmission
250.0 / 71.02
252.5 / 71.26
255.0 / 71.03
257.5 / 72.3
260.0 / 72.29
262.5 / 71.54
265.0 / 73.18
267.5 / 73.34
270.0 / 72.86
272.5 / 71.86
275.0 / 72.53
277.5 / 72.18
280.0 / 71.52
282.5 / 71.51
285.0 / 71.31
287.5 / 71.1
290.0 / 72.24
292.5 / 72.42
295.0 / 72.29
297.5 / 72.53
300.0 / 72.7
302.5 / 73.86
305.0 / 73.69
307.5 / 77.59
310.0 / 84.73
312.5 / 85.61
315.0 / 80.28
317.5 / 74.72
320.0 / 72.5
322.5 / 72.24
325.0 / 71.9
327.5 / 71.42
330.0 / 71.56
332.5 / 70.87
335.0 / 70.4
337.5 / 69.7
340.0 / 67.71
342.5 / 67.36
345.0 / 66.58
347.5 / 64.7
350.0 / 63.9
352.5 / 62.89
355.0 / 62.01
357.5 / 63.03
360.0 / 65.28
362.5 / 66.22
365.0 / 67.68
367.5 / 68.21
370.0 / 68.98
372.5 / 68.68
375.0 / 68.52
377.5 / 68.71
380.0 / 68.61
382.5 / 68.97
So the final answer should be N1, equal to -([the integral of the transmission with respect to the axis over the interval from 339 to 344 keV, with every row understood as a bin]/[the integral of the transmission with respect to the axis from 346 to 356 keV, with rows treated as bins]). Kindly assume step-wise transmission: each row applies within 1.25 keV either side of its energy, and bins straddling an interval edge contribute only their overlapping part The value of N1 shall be -0.5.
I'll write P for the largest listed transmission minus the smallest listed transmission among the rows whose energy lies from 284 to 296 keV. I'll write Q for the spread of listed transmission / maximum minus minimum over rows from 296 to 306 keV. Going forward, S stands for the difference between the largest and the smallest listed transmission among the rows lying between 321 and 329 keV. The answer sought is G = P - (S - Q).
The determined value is 2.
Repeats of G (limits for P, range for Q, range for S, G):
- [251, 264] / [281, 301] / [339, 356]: -3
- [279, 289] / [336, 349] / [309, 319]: -5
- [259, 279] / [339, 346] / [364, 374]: 2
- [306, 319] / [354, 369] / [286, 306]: 14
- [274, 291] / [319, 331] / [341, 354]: -2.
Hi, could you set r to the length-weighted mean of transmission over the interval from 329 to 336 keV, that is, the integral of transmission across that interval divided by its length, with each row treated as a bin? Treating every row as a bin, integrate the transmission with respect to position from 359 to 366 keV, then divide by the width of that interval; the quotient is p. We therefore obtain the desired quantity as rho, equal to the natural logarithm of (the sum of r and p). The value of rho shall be 4.92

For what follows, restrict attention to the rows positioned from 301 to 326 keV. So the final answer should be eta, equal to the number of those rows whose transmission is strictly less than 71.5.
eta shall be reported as 0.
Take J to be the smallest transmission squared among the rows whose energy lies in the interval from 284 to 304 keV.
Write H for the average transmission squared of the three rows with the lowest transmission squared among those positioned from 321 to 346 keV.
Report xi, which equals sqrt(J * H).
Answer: 4779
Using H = 4518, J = 5055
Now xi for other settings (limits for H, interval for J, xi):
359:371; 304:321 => 4814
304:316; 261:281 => 5524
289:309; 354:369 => 4484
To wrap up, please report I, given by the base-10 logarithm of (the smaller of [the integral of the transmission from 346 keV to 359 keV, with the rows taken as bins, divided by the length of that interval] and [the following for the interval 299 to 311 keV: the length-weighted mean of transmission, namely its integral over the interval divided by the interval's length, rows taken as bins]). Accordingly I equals 1.80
